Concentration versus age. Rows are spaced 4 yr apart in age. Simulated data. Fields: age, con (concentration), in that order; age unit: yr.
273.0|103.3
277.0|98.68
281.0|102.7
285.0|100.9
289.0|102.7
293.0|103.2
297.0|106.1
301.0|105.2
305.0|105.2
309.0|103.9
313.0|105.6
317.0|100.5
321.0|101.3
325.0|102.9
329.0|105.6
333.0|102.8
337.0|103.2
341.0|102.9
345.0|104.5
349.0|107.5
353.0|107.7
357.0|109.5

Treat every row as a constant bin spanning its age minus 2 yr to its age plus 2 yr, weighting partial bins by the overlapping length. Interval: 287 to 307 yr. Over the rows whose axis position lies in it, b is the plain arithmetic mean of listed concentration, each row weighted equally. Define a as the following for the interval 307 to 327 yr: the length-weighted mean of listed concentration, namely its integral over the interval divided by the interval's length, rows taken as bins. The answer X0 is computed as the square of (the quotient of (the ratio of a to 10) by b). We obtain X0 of 0.0097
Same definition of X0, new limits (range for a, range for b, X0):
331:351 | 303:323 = 0.0102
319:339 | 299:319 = 0.0098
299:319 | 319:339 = 0.0102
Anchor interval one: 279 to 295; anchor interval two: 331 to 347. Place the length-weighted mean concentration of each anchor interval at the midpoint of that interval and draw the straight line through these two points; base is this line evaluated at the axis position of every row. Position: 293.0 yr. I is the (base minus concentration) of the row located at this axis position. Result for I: -0.7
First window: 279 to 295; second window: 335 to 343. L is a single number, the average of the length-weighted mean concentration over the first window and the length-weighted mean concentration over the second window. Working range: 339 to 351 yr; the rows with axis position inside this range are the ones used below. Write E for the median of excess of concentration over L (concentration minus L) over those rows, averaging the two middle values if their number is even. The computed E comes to 1.8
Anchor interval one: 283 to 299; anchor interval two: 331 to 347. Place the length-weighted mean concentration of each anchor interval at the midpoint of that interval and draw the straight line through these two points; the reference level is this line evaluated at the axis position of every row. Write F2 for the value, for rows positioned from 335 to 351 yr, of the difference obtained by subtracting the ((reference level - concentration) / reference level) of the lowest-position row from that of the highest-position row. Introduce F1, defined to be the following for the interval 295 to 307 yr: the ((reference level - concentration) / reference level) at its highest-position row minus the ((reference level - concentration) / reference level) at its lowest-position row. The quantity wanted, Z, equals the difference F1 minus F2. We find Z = 0.05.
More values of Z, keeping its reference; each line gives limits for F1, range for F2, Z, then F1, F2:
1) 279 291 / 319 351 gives 0.06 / 0.00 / -0.059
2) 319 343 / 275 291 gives 0.02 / -0.01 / -0.039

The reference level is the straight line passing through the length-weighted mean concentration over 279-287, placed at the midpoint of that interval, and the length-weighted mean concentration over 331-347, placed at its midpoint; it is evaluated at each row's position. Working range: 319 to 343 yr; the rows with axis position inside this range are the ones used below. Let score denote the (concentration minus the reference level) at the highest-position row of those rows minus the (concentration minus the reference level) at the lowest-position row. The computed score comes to 1.0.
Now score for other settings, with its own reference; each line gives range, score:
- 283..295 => 2.1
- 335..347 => 1.1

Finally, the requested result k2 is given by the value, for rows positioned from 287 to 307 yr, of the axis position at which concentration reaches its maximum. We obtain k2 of 297.0 yr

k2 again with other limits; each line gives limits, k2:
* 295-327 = 297.0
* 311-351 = 349.0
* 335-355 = 353.0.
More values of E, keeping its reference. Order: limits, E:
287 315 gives 2.5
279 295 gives 0.0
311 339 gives 0.2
